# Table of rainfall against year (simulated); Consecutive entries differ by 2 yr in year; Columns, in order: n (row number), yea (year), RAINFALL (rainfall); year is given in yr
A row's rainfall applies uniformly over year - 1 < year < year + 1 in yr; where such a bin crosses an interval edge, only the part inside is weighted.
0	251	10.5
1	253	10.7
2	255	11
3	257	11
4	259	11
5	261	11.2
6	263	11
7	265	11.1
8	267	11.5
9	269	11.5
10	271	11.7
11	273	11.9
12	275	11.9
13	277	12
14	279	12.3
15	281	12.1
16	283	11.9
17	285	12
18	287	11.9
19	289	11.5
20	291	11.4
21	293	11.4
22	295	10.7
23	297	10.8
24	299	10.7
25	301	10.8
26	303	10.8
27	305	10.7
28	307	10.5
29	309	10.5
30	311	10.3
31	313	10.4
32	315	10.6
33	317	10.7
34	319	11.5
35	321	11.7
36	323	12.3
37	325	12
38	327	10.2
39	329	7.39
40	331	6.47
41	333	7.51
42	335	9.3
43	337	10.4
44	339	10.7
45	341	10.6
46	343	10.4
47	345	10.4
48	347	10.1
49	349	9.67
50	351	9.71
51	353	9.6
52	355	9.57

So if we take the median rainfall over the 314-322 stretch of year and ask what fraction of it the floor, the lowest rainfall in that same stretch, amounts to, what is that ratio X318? 0.95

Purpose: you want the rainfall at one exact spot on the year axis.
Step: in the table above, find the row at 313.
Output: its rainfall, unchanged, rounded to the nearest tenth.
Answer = 10.4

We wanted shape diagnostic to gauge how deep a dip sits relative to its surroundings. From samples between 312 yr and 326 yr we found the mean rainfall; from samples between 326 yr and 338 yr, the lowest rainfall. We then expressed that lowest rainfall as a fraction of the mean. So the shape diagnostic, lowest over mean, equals 0.57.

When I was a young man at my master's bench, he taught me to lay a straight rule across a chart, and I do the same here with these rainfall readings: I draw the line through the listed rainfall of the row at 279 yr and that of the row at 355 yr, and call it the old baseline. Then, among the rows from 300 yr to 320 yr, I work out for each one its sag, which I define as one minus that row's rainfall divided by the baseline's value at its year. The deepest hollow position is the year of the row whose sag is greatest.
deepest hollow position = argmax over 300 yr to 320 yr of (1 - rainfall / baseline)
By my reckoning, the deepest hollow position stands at 311 yr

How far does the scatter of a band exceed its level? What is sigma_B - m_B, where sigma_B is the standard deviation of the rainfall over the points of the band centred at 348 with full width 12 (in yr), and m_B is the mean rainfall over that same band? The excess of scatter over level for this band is -9.6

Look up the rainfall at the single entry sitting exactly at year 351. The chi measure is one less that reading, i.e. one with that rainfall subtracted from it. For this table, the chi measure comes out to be -8.7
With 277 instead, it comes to -11.0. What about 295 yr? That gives -9.7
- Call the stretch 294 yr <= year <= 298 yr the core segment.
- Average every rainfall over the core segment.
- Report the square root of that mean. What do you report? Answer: 3.28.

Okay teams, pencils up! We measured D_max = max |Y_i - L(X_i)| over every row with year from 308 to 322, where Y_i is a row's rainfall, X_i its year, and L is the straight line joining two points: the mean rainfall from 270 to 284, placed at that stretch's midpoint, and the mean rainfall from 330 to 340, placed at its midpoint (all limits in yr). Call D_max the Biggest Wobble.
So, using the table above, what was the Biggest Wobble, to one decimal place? 2.1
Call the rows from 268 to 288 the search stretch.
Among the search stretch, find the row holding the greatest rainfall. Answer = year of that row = 279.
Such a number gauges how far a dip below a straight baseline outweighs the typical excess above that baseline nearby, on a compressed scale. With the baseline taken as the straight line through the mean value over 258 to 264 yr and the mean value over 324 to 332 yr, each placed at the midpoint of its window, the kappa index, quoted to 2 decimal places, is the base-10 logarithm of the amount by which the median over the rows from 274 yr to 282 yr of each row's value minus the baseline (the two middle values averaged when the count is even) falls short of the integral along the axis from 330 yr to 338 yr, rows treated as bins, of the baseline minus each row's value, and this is 0.24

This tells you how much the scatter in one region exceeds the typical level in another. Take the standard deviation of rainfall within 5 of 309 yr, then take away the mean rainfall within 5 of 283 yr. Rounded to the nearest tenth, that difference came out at -11.9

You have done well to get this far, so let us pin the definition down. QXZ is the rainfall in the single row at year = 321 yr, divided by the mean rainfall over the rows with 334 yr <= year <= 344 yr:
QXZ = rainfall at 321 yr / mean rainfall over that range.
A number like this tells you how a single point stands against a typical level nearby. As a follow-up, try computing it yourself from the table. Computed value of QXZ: 1.14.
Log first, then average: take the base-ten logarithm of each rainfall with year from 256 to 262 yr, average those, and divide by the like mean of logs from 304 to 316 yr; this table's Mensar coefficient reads 1.02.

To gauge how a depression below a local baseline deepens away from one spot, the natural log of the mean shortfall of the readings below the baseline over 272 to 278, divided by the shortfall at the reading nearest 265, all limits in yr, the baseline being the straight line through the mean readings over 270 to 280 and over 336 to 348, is -3.7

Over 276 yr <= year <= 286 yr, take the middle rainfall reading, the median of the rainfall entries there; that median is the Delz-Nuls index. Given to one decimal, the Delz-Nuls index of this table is 12.0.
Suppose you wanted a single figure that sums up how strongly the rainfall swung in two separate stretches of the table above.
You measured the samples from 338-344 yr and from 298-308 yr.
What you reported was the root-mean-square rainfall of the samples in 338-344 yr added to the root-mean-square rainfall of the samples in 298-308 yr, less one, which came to 20.3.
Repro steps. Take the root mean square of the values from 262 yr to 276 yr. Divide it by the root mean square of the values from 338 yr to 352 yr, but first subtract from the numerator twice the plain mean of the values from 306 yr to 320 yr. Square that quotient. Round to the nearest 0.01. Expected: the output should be 0.91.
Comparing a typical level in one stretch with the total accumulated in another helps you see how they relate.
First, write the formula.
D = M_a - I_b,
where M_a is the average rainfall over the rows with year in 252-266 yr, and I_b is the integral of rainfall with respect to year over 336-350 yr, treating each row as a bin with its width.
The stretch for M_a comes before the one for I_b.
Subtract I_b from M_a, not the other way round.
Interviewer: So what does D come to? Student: -134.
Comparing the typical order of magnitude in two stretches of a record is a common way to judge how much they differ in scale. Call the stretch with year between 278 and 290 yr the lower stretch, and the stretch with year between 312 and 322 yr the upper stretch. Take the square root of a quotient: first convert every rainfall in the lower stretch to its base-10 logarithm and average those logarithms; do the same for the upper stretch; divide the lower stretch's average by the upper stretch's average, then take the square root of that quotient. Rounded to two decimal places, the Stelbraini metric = 1.02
